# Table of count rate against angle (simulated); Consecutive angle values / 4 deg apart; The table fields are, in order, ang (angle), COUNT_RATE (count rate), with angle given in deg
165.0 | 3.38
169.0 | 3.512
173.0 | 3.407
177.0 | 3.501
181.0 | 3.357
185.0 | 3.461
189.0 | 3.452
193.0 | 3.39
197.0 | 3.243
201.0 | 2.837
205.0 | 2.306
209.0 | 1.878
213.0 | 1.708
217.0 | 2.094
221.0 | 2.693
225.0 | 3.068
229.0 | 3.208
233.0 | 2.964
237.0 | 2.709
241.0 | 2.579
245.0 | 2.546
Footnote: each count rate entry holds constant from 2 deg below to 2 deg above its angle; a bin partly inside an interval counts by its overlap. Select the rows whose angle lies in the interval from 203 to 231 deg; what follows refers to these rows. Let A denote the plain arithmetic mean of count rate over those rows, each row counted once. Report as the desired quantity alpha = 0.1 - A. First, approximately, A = 2.4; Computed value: -2.3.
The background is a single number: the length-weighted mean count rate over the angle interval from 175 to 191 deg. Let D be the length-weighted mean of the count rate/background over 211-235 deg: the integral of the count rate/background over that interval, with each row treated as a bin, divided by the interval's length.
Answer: 0.76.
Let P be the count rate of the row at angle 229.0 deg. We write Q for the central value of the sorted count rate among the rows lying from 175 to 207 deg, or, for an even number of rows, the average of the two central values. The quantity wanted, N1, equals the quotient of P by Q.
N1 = 0.95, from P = 3.208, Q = 3.37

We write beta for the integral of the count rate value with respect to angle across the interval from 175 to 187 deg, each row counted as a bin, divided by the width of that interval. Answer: 3.44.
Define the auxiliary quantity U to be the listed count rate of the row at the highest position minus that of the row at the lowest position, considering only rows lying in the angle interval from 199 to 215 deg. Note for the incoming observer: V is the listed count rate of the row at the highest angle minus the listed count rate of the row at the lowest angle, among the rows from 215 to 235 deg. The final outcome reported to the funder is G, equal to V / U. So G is -0.8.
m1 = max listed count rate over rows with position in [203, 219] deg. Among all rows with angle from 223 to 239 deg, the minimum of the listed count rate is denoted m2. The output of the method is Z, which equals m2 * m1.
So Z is 6.2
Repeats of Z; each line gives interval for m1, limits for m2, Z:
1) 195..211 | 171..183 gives 10.9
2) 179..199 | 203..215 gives 5.9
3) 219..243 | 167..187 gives 10.8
